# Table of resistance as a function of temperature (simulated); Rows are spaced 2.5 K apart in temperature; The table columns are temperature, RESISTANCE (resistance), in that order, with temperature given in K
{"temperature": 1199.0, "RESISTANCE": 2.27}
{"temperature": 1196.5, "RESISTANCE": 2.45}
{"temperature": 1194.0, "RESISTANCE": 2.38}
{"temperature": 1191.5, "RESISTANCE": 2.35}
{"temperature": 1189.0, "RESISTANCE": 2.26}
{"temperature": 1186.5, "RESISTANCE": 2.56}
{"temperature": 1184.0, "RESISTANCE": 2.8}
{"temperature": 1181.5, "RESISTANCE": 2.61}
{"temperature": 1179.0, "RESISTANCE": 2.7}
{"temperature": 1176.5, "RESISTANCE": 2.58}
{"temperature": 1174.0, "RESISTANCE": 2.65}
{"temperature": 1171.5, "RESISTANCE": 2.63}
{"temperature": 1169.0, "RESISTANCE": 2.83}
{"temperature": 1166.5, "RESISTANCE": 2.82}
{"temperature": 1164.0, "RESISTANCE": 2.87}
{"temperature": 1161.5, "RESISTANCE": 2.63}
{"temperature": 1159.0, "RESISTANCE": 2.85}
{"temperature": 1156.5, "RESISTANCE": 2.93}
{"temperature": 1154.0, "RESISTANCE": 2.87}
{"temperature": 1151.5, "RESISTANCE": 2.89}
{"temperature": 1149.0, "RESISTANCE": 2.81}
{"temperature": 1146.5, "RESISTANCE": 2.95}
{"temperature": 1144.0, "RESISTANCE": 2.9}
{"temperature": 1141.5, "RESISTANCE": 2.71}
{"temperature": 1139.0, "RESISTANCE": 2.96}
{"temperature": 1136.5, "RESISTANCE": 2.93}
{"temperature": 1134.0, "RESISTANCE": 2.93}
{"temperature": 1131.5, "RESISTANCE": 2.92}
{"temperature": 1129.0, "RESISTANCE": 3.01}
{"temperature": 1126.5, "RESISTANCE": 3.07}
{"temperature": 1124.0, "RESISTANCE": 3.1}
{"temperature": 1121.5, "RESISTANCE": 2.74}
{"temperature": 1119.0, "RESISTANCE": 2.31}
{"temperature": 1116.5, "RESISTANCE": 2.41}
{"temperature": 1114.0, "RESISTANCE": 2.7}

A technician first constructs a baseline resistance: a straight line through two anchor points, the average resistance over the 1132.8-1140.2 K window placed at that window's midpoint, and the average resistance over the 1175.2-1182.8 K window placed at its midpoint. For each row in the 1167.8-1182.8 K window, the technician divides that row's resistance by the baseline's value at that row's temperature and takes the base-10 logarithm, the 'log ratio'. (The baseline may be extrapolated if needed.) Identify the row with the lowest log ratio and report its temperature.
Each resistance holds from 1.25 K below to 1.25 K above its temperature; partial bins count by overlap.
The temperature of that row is 1176.5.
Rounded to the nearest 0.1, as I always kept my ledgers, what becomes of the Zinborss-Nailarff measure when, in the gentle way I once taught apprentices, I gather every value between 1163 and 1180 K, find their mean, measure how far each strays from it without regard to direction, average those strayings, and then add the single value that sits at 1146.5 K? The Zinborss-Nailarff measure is 3.0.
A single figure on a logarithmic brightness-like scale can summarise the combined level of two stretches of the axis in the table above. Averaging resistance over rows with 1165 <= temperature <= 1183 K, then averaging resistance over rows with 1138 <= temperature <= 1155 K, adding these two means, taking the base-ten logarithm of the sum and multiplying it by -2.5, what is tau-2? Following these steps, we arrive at -1.86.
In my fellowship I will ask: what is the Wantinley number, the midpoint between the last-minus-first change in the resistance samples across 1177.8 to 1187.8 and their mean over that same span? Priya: 1.26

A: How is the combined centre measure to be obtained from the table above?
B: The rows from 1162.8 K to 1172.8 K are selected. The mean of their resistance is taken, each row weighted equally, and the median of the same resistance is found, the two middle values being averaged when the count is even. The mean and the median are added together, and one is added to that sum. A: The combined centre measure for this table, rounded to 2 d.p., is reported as 6.61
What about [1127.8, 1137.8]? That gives 6.88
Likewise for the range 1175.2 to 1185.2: 6.33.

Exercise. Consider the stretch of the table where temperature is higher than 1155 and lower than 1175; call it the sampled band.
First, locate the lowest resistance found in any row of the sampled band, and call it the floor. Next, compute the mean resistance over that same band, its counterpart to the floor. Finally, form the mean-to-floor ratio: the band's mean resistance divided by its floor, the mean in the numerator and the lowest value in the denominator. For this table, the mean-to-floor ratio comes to 1.06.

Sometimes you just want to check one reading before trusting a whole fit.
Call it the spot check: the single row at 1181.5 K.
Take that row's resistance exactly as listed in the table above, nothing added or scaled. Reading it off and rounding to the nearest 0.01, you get 2.61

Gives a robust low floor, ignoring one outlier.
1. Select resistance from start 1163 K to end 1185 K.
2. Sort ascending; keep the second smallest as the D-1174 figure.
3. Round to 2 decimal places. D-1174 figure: 2.61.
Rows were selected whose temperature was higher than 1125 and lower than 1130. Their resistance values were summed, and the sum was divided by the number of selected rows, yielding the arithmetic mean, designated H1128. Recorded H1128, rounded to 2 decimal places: 3.04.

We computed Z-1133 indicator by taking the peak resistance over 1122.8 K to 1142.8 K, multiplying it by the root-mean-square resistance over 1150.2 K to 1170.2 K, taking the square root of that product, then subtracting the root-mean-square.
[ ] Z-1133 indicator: 0.128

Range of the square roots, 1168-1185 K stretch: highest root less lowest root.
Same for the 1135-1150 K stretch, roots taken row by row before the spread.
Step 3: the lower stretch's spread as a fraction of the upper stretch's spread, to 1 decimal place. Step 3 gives 1.0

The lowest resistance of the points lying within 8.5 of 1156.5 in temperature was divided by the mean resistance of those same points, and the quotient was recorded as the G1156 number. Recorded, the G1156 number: 0.93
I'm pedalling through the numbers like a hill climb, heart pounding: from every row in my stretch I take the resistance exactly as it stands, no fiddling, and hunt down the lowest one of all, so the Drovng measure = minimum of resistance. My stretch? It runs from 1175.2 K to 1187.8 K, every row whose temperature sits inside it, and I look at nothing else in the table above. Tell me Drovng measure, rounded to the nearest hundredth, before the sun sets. 2.56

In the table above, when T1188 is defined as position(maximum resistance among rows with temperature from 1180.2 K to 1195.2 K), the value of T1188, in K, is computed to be 1184.0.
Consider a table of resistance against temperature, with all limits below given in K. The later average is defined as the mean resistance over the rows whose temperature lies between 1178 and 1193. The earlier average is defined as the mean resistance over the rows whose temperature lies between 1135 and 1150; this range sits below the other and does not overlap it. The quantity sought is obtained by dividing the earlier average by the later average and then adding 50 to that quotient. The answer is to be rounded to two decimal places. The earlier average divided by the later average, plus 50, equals 51.13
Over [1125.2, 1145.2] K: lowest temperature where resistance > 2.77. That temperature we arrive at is 1126.5 K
